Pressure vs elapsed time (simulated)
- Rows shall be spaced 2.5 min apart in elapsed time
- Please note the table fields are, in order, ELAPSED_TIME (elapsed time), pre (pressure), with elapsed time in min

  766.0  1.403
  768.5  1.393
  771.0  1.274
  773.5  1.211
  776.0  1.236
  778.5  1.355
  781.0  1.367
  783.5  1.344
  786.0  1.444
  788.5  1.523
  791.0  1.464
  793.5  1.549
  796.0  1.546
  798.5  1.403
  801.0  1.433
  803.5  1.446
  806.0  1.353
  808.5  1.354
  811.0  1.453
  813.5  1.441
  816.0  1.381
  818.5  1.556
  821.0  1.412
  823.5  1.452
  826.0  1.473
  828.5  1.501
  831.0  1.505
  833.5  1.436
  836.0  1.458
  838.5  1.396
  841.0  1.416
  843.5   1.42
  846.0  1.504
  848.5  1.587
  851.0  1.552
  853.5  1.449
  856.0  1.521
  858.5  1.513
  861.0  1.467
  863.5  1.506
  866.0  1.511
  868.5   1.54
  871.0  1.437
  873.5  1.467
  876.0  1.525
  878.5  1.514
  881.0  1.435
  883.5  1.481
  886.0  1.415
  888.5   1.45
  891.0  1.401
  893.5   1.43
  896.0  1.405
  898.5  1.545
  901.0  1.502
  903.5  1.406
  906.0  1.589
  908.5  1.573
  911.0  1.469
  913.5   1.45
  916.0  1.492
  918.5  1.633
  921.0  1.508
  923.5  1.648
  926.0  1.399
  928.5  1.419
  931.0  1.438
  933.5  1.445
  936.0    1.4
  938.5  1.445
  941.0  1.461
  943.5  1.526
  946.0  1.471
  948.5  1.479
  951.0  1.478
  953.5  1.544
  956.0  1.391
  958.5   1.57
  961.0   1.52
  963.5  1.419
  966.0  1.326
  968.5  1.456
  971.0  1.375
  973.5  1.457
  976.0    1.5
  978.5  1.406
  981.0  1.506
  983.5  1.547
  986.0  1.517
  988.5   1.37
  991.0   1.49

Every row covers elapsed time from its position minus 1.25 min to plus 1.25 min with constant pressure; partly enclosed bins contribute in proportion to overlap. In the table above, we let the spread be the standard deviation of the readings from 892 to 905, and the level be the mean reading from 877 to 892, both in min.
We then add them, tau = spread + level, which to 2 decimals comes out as 1.51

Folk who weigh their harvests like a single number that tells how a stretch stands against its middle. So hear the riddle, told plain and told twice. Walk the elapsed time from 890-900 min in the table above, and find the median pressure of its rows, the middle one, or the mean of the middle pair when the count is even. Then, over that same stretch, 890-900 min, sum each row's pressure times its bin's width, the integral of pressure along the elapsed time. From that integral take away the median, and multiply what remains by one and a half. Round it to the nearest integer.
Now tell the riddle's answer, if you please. 20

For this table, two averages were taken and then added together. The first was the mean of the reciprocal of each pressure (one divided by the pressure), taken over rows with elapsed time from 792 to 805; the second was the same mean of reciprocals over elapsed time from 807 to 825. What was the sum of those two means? 1.38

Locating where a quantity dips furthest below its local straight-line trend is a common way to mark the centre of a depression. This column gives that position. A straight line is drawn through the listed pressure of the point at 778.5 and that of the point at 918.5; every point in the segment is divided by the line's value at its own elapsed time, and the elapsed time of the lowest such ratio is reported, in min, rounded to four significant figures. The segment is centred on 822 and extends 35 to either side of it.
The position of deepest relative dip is 838.5 min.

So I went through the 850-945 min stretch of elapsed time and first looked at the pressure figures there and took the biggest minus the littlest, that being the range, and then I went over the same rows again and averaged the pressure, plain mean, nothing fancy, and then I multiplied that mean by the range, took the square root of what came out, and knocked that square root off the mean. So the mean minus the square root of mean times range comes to 0.88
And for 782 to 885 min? 0.87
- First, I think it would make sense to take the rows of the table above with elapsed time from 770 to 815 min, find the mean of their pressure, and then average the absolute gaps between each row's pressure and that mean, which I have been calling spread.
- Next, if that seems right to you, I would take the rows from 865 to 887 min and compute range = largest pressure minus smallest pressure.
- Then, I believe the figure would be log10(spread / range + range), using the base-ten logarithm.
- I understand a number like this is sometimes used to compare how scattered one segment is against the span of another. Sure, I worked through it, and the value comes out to -0.12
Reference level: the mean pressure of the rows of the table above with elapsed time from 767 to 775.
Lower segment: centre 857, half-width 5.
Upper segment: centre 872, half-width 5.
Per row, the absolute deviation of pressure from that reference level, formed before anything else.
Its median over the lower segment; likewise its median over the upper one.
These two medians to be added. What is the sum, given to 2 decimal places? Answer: 0.40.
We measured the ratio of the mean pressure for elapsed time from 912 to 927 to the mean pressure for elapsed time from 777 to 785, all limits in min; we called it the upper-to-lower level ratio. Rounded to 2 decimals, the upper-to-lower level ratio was 1.12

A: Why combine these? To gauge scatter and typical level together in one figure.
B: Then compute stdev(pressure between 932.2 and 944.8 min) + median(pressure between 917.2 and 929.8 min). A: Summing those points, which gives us 1.55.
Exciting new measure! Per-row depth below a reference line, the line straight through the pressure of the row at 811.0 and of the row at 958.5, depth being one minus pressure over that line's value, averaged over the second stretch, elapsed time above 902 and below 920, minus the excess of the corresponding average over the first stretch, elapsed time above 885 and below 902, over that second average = -0.02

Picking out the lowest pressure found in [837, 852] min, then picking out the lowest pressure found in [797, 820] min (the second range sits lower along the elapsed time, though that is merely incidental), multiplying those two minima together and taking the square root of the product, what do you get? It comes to 1.37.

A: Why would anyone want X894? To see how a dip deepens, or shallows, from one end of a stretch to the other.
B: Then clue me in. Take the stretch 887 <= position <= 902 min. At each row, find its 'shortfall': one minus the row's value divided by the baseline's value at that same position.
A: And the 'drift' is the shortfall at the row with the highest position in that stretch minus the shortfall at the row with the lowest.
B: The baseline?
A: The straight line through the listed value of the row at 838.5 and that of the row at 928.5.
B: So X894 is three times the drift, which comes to -0.10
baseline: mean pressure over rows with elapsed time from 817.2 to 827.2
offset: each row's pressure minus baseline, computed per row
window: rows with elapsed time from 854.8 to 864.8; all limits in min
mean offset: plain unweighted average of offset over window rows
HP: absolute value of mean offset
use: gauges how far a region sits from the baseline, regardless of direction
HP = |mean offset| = 0.029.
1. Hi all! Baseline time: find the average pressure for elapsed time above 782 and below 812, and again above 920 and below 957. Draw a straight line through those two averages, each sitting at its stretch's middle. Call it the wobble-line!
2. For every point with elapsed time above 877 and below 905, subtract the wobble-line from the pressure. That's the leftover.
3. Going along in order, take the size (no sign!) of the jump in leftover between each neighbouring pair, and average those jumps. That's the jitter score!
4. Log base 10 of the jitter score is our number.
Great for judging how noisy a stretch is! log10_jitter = -1.22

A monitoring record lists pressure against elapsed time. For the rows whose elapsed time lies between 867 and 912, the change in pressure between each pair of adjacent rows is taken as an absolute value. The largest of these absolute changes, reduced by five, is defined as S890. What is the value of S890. -4.82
